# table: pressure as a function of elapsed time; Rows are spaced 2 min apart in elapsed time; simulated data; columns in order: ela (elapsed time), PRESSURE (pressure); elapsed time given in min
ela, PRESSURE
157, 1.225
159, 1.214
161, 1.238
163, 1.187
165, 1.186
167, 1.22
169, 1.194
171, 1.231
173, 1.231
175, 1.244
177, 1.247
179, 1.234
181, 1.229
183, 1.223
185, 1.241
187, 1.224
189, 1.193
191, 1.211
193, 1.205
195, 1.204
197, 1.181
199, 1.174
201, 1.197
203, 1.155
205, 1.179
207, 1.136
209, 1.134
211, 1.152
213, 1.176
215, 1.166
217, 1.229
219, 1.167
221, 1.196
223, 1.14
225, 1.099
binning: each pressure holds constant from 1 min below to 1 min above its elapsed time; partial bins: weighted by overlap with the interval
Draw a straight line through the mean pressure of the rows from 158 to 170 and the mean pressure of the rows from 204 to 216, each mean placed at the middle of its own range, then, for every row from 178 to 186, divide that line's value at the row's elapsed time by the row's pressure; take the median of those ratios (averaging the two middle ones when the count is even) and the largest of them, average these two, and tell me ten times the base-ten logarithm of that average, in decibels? -0.14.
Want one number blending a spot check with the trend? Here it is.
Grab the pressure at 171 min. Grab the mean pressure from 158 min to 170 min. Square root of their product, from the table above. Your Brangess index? 1.22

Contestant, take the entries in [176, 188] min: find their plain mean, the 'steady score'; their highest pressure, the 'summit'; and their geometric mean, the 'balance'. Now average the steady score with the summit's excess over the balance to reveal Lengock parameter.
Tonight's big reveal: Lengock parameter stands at 0.624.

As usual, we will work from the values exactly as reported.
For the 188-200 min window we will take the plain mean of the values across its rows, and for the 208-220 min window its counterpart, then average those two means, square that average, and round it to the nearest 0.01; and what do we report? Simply 1.40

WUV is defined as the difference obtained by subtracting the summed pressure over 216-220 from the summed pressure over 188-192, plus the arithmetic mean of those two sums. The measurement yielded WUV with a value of 2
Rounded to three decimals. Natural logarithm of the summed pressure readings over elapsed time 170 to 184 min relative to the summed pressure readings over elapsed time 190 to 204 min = 0.037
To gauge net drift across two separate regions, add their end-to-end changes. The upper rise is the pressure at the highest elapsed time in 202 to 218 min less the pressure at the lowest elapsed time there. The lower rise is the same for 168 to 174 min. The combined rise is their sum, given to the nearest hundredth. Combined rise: 0.11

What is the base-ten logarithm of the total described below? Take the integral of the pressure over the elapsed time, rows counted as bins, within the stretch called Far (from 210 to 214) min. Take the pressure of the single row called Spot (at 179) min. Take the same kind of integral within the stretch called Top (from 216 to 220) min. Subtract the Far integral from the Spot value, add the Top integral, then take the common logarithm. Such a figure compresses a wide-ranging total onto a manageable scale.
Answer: 0.14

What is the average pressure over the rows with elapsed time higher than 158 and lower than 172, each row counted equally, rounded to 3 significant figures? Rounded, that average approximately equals 1.21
